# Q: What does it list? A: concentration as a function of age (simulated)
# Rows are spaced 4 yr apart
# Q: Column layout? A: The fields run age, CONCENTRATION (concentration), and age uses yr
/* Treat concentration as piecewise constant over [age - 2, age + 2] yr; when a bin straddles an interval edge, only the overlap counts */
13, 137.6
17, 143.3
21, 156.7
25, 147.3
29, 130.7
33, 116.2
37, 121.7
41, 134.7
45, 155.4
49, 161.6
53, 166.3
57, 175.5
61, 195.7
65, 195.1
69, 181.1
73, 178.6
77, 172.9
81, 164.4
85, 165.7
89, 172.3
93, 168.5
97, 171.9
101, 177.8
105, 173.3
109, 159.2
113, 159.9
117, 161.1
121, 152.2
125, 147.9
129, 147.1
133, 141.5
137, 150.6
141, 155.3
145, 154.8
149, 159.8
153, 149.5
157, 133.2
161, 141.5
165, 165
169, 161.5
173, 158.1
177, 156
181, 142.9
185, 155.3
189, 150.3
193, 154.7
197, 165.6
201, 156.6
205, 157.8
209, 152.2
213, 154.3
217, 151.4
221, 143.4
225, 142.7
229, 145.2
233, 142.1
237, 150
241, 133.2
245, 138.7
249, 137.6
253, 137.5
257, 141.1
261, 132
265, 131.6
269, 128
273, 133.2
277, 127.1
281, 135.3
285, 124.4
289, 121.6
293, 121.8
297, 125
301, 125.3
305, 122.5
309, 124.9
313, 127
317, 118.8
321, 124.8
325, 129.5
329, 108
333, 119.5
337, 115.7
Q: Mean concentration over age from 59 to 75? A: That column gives 188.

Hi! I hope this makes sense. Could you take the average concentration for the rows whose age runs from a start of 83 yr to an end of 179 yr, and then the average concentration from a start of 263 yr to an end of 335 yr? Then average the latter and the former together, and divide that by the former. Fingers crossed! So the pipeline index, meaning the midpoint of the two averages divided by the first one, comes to 0.90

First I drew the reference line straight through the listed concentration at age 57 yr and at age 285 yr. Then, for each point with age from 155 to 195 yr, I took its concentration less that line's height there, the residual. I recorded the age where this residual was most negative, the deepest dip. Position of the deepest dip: 157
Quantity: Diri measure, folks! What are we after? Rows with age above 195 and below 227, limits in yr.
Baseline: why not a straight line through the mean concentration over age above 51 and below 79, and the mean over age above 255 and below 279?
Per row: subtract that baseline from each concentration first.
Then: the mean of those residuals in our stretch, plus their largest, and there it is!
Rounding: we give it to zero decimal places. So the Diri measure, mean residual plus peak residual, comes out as 24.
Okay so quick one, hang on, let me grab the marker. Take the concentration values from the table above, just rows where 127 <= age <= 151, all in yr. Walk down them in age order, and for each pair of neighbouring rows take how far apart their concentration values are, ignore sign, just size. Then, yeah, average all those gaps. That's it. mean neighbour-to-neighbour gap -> 5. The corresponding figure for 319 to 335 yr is 13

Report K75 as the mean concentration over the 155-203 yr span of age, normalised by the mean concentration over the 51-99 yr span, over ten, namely 0.087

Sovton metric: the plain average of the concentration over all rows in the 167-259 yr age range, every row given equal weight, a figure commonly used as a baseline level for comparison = 149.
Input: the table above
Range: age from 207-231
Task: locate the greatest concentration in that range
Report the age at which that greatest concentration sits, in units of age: 213 yr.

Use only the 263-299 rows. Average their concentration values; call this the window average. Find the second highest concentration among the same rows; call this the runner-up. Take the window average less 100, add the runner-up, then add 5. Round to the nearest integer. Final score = 166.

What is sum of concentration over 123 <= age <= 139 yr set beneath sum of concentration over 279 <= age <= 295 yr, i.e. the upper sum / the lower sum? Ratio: 0.857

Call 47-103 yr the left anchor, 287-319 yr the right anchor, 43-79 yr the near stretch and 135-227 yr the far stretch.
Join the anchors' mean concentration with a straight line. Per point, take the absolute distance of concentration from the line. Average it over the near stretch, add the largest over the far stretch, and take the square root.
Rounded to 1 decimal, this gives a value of 5.9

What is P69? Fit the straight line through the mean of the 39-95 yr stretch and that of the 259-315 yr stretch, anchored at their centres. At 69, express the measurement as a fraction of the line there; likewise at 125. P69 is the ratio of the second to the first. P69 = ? 0.87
